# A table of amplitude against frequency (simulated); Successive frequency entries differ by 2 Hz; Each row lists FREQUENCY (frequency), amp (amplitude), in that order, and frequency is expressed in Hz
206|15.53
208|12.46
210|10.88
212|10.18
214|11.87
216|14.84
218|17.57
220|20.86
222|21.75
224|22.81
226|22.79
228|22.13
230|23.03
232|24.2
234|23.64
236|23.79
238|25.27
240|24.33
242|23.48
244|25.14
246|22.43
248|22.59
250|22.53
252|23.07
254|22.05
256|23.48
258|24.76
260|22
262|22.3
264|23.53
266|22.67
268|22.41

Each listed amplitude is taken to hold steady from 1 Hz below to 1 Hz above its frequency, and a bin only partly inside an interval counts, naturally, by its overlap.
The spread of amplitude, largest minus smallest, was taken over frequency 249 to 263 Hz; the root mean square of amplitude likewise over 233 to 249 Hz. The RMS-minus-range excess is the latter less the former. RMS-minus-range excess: 21.1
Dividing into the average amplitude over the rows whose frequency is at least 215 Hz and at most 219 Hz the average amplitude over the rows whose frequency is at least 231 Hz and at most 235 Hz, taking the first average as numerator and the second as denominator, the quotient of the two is 0.68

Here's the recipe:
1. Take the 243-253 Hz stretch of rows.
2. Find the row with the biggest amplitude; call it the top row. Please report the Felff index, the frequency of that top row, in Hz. 244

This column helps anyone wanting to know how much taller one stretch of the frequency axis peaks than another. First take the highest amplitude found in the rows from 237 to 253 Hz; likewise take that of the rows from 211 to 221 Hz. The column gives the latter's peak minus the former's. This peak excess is -4.4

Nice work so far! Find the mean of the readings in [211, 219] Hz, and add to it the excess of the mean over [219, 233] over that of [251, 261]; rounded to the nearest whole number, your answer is 13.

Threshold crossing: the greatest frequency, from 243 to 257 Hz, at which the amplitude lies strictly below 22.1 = 254 Hz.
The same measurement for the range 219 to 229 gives 222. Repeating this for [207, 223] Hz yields 222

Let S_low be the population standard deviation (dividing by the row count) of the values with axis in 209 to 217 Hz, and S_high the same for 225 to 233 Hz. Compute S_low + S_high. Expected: 2.5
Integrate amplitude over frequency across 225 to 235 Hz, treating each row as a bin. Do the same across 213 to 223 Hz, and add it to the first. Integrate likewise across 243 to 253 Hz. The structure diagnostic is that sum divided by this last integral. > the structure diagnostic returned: 1.75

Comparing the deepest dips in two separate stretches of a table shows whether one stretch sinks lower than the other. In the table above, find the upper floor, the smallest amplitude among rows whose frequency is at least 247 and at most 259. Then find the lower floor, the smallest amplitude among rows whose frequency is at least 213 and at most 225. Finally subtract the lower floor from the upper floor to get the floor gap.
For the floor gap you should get 10.2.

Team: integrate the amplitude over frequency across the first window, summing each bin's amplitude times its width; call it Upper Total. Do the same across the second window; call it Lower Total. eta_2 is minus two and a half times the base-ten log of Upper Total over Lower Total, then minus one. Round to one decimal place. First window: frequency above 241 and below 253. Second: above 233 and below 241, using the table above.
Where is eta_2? -1.4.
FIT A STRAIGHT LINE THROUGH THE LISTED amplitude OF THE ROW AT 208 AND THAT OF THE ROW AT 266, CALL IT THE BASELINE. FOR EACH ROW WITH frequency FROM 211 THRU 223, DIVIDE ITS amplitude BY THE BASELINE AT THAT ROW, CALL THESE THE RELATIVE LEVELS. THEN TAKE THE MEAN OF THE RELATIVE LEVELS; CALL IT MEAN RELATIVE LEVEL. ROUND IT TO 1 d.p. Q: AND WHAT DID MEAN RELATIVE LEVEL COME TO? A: 1.1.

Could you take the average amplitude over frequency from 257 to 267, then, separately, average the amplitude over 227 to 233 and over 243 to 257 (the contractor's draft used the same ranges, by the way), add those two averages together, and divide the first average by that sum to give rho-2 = 0.50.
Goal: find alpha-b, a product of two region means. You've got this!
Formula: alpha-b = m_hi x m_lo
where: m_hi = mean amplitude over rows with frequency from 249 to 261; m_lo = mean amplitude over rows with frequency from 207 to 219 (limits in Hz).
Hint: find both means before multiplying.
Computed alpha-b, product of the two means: 298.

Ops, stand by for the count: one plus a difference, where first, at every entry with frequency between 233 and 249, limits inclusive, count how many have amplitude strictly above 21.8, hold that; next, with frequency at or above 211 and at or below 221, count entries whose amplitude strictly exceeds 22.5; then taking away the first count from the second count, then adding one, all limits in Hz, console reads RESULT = -7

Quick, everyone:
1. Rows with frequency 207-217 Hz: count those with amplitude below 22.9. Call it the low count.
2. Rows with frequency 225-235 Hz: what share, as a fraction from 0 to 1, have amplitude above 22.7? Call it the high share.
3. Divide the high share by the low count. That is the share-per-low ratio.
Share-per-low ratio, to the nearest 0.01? 0.16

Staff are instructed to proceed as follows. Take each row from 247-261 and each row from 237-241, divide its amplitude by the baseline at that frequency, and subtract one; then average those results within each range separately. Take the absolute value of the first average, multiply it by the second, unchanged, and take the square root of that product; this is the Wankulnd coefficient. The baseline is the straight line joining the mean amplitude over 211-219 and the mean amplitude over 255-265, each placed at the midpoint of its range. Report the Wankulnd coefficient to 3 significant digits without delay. 0.123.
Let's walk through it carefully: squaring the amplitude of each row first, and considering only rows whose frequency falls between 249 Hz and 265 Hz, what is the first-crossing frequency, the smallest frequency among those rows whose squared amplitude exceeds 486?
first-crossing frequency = 250 Hz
